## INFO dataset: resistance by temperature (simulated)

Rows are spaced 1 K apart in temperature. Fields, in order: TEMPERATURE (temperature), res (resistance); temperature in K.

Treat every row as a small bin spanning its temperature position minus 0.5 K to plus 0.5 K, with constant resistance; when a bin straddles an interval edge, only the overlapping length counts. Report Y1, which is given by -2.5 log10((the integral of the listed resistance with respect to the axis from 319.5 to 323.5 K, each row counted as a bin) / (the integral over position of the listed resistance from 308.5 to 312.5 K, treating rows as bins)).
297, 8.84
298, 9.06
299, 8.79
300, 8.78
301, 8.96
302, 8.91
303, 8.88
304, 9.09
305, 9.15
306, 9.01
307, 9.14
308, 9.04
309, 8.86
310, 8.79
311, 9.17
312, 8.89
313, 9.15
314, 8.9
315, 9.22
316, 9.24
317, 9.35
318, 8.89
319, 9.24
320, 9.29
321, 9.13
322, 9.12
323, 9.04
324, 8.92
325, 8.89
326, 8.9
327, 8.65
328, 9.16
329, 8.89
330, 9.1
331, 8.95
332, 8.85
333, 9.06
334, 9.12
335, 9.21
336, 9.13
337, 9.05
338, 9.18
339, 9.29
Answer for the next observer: -0.026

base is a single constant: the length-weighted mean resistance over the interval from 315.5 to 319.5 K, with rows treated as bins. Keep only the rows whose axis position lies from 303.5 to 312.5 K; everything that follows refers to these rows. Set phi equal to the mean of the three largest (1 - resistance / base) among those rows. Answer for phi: 0.036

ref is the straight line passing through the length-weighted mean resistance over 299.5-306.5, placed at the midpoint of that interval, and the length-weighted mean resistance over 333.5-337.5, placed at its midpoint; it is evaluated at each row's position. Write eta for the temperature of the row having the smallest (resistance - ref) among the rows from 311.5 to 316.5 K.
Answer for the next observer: 312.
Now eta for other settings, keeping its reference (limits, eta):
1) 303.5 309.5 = 309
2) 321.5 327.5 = 327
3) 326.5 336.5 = 327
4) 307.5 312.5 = 310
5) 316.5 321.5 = 318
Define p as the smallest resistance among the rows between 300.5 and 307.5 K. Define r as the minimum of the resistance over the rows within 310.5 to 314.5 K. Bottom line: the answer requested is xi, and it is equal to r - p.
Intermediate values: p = 8.88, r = 8.89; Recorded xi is 0.01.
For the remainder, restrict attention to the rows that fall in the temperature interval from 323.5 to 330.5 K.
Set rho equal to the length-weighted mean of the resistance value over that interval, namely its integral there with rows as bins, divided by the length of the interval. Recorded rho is 8.93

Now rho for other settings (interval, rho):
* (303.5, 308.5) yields 9.09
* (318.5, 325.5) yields 9.09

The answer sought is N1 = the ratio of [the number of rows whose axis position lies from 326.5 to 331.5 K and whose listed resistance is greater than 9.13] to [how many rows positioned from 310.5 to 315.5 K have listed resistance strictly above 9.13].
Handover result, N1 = 0.3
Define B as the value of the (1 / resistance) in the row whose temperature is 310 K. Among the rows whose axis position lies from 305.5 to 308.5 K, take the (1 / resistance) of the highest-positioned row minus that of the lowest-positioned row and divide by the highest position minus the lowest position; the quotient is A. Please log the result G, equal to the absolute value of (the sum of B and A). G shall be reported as 0.114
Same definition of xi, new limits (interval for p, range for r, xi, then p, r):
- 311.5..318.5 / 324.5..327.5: -0.24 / 8.89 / 8.65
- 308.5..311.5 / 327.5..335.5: 0.06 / 8.79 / 8.85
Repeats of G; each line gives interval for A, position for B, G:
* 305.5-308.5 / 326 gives 0.112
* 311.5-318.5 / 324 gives 0.112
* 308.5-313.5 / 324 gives 0.111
